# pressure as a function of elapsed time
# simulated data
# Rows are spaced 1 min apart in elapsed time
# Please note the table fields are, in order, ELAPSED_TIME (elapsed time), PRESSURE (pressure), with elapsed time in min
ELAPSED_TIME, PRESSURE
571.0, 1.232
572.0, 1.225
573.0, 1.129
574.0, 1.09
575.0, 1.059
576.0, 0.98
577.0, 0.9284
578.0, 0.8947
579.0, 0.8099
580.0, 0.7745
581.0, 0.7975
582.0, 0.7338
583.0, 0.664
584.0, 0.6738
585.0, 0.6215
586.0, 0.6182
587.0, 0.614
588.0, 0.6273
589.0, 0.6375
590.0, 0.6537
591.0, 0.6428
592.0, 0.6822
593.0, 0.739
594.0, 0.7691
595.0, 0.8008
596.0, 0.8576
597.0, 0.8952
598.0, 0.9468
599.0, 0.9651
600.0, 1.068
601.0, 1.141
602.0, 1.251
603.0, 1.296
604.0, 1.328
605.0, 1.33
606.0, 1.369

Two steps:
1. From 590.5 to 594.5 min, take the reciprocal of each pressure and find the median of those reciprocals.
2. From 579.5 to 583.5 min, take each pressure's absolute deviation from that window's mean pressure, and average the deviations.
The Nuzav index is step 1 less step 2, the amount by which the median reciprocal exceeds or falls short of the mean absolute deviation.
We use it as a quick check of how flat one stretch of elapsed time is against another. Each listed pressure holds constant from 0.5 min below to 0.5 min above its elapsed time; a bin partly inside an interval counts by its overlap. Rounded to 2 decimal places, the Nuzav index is 1.37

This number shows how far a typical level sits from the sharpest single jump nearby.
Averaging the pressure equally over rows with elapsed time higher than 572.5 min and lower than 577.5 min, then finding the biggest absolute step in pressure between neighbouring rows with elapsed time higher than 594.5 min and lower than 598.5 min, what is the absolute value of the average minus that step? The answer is 0.98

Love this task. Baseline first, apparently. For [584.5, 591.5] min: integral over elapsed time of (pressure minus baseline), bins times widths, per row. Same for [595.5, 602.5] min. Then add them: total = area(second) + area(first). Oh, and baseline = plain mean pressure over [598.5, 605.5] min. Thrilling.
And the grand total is -5.2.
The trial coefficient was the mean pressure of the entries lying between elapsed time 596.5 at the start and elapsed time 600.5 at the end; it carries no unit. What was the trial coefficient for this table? 0.97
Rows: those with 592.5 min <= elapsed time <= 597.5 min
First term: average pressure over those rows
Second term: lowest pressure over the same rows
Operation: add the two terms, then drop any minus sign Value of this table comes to 1.6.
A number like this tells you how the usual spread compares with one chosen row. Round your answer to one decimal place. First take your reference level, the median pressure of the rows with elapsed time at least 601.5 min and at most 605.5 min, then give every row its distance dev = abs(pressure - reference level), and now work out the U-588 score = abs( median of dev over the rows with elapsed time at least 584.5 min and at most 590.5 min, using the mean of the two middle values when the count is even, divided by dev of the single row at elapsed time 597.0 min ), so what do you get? 1.6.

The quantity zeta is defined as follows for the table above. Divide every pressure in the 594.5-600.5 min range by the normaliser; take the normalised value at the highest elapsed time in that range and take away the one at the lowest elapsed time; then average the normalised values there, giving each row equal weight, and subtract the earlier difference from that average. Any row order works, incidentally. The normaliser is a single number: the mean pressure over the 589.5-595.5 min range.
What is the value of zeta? 0.9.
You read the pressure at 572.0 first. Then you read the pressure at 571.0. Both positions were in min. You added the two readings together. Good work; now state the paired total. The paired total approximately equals 2.46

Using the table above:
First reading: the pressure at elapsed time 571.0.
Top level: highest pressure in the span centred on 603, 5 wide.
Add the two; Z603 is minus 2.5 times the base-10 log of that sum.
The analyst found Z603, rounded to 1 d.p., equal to -1.0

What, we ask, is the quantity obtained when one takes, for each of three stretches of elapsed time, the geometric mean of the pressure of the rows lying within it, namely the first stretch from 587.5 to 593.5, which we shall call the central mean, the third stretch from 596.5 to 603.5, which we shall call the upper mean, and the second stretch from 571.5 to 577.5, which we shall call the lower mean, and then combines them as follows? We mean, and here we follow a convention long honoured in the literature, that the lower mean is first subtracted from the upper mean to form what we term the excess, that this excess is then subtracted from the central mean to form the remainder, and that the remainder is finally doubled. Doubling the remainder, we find 1.3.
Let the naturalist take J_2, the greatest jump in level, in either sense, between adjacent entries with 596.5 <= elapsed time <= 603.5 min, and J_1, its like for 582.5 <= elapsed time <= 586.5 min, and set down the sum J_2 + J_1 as 0.162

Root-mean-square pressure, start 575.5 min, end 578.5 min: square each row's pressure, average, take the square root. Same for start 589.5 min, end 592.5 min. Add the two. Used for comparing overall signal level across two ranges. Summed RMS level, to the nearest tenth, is 1.6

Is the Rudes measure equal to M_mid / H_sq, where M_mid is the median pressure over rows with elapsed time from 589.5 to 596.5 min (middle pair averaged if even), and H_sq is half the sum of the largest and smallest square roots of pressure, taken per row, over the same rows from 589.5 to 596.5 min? 0.86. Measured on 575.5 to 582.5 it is 0.88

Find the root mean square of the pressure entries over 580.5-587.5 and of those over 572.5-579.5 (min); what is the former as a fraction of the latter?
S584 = 0.7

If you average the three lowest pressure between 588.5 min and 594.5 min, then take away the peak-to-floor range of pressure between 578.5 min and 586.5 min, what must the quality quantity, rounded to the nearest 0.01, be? 0.45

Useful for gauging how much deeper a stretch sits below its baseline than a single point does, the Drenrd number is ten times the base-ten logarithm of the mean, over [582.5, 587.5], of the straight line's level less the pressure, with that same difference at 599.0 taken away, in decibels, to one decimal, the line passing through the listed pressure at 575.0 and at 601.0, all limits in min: -5.5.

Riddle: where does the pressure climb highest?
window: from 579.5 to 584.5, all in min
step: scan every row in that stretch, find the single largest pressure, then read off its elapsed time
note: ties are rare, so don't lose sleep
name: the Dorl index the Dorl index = 581.0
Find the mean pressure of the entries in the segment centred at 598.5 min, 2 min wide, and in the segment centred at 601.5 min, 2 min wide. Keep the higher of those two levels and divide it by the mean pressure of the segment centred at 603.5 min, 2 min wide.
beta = 0.91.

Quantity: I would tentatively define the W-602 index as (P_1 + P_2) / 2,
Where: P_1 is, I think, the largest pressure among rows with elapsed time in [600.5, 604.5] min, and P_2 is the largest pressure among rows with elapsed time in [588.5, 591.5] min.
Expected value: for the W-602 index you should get 0.99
